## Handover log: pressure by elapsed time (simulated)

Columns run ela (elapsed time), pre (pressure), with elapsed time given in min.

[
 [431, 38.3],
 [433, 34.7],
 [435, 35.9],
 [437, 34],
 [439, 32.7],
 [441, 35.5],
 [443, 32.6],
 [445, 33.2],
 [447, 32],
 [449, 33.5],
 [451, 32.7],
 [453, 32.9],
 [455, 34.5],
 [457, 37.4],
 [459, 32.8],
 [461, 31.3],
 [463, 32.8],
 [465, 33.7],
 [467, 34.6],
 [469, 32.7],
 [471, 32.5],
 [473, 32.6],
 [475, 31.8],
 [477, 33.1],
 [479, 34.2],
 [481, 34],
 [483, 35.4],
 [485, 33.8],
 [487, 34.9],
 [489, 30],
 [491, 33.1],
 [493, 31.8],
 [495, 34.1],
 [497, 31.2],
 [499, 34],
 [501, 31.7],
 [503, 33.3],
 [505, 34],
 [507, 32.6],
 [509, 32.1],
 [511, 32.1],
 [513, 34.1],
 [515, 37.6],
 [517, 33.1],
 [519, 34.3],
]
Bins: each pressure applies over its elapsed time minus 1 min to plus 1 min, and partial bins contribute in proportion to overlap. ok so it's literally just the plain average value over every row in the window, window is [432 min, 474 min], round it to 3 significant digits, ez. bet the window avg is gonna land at 33.6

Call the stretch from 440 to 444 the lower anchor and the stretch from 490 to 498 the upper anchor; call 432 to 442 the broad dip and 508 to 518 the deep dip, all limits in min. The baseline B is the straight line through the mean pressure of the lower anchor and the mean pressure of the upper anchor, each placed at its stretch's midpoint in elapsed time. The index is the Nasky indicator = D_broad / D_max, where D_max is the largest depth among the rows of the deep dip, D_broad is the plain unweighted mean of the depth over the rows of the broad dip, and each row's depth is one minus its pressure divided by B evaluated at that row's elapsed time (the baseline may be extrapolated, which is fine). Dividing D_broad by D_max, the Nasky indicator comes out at -19.8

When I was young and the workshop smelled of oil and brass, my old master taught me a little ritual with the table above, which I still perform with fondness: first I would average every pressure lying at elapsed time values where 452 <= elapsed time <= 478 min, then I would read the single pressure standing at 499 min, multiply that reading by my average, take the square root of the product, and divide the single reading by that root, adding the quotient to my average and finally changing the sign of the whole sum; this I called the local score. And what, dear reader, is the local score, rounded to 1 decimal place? -34.3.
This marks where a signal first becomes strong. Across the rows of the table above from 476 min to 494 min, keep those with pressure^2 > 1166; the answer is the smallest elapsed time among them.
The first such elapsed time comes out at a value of 479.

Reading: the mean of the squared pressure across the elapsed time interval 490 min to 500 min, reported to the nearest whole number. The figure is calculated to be 1080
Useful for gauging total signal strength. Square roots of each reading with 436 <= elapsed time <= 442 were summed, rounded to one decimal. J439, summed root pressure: 17.5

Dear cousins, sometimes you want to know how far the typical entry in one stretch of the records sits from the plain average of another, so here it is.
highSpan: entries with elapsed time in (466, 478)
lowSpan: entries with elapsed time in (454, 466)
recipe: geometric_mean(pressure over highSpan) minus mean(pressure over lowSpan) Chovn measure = -0.9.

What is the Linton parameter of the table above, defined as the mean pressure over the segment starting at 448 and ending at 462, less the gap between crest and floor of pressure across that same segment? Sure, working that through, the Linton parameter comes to 27.5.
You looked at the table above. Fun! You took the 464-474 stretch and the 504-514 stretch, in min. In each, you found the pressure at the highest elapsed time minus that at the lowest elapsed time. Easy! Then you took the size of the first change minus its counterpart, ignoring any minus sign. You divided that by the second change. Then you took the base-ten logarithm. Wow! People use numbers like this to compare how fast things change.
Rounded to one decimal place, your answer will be 1.1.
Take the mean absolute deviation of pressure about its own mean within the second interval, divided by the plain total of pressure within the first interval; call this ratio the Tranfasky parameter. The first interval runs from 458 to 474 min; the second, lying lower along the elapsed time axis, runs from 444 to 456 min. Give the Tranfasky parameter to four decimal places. 0.0023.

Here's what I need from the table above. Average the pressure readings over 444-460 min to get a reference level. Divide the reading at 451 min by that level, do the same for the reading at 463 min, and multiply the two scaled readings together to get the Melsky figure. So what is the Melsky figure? 0.95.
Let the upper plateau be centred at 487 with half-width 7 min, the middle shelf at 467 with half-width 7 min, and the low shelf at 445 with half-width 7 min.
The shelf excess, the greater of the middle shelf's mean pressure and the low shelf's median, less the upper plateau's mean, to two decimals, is -0.40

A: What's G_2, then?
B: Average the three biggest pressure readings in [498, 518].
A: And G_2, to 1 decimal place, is 35.2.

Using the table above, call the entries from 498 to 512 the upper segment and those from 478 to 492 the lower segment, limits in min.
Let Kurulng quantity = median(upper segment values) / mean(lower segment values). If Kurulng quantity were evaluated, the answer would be 0.97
